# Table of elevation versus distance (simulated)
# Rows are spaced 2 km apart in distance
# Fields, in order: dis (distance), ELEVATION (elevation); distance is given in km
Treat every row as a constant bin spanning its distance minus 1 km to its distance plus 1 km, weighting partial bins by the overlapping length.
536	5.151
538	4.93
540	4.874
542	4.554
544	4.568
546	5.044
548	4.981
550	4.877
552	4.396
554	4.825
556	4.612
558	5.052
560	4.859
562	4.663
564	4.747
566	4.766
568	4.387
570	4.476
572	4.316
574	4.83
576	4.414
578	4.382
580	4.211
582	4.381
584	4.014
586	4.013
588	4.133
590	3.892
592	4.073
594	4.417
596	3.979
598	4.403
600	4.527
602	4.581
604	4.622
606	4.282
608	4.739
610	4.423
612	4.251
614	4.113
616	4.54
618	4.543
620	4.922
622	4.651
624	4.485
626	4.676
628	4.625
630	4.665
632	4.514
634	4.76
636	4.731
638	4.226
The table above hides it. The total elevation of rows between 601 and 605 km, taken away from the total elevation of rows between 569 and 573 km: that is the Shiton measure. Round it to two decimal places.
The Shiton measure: -0.41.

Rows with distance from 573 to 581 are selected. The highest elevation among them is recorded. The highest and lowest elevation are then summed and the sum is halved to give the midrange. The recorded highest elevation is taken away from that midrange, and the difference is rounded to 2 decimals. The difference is -0.31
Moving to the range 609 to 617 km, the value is -0.21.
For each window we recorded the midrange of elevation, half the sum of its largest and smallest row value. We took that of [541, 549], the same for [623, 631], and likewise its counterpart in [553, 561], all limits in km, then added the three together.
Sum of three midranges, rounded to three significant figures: 14.2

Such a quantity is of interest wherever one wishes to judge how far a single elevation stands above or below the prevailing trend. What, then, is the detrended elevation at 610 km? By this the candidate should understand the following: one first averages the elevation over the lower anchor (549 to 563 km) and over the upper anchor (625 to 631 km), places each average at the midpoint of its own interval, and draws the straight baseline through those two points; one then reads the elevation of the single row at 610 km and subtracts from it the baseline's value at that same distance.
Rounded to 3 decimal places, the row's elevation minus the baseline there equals -0.257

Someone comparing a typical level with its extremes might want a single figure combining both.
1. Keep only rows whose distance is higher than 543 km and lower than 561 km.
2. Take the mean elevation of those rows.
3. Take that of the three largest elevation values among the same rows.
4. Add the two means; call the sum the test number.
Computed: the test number 9.8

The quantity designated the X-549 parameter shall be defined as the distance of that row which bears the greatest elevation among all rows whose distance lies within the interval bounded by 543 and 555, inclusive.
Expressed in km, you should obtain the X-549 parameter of 546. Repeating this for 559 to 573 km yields 560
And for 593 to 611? 608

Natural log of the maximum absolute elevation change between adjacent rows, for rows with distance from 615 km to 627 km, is -0.97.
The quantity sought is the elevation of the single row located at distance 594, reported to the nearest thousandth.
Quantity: 4.417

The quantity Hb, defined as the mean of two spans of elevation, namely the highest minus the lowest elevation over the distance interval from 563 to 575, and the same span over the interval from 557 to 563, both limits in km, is 0.45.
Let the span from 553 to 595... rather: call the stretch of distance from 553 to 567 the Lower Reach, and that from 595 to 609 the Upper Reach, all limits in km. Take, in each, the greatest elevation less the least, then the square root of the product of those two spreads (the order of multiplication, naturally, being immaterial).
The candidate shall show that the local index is 0.58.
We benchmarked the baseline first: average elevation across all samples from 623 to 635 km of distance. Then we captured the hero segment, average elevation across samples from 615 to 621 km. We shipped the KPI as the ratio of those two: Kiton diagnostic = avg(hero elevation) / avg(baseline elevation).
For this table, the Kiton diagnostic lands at 1.01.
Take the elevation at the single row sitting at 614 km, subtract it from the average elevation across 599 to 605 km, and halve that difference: 0.23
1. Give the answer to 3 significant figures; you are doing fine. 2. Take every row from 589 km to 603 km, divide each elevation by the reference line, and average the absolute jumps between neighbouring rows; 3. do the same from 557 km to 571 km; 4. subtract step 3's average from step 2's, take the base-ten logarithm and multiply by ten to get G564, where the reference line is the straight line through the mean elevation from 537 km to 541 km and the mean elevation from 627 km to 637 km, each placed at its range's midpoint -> -16.5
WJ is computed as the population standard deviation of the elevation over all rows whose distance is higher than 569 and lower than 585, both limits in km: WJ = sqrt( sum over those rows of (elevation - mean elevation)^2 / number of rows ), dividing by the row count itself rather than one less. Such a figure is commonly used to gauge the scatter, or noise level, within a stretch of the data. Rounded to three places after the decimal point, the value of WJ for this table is 0.218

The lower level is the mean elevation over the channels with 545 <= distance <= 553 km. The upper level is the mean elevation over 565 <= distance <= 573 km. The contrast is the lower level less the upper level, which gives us 0.34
